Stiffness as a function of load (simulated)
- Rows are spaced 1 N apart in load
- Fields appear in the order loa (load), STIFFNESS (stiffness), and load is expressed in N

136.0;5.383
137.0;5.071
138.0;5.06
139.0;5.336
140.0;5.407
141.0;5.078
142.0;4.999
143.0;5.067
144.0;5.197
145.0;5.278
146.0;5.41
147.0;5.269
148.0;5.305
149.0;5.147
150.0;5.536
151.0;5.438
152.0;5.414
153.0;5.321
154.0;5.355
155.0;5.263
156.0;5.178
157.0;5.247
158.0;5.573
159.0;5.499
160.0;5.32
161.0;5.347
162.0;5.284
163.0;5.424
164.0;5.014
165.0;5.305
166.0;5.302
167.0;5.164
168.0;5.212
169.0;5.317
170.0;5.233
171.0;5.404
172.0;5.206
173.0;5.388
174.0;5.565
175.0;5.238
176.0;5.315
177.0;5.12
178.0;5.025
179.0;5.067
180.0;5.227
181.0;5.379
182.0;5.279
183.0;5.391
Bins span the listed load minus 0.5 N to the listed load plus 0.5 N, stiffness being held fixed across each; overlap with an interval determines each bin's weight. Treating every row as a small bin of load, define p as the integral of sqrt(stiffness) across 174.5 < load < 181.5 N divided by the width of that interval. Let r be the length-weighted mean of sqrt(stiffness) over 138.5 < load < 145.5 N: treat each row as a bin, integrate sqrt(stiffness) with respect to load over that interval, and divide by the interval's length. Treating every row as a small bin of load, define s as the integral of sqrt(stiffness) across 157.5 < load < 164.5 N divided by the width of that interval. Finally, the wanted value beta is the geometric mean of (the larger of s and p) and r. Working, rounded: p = 2.28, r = 2.28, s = 2.31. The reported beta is 2.30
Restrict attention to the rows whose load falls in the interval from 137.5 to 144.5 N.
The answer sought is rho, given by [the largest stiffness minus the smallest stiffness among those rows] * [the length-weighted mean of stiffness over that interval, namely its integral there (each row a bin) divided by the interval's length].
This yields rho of 2.11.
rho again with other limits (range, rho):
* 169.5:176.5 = 1.92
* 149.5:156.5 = 1.92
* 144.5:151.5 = 2.08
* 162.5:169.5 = 2.15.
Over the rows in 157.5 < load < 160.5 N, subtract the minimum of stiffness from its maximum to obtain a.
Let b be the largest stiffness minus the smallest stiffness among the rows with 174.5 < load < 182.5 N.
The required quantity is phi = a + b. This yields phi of 0.61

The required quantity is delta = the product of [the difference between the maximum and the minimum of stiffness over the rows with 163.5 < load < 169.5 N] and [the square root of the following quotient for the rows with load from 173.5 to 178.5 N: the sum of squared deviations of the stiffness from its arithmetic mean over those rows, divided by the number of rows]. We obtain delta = 0.056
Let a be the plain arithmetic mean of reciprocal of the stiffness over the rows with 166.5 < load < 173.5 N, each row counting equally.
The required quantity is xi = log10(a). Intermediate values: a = 0.190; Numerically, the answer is -0.722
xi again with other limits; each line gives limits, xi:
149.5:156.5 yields -0.729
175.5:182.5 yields -0.716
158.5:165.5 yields -0.725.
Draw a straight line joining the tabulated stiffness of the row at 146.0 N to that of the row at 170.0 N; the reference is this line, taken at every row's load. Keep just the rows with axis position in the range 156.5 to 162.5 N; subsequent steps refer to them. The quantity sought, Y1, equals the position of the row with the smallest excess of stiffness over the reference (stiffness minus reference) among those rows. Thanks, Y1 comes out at 157.0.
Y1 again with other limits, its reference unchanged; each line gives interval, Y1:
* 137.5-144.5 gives 142.0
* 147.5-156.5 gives 149.0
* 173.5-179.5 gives 178.0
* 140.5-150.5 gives 142.0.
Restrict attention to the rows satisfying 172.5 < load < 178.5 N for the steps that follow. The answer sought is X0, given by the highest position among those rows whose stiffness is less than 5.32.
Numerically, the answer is 178.0 N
